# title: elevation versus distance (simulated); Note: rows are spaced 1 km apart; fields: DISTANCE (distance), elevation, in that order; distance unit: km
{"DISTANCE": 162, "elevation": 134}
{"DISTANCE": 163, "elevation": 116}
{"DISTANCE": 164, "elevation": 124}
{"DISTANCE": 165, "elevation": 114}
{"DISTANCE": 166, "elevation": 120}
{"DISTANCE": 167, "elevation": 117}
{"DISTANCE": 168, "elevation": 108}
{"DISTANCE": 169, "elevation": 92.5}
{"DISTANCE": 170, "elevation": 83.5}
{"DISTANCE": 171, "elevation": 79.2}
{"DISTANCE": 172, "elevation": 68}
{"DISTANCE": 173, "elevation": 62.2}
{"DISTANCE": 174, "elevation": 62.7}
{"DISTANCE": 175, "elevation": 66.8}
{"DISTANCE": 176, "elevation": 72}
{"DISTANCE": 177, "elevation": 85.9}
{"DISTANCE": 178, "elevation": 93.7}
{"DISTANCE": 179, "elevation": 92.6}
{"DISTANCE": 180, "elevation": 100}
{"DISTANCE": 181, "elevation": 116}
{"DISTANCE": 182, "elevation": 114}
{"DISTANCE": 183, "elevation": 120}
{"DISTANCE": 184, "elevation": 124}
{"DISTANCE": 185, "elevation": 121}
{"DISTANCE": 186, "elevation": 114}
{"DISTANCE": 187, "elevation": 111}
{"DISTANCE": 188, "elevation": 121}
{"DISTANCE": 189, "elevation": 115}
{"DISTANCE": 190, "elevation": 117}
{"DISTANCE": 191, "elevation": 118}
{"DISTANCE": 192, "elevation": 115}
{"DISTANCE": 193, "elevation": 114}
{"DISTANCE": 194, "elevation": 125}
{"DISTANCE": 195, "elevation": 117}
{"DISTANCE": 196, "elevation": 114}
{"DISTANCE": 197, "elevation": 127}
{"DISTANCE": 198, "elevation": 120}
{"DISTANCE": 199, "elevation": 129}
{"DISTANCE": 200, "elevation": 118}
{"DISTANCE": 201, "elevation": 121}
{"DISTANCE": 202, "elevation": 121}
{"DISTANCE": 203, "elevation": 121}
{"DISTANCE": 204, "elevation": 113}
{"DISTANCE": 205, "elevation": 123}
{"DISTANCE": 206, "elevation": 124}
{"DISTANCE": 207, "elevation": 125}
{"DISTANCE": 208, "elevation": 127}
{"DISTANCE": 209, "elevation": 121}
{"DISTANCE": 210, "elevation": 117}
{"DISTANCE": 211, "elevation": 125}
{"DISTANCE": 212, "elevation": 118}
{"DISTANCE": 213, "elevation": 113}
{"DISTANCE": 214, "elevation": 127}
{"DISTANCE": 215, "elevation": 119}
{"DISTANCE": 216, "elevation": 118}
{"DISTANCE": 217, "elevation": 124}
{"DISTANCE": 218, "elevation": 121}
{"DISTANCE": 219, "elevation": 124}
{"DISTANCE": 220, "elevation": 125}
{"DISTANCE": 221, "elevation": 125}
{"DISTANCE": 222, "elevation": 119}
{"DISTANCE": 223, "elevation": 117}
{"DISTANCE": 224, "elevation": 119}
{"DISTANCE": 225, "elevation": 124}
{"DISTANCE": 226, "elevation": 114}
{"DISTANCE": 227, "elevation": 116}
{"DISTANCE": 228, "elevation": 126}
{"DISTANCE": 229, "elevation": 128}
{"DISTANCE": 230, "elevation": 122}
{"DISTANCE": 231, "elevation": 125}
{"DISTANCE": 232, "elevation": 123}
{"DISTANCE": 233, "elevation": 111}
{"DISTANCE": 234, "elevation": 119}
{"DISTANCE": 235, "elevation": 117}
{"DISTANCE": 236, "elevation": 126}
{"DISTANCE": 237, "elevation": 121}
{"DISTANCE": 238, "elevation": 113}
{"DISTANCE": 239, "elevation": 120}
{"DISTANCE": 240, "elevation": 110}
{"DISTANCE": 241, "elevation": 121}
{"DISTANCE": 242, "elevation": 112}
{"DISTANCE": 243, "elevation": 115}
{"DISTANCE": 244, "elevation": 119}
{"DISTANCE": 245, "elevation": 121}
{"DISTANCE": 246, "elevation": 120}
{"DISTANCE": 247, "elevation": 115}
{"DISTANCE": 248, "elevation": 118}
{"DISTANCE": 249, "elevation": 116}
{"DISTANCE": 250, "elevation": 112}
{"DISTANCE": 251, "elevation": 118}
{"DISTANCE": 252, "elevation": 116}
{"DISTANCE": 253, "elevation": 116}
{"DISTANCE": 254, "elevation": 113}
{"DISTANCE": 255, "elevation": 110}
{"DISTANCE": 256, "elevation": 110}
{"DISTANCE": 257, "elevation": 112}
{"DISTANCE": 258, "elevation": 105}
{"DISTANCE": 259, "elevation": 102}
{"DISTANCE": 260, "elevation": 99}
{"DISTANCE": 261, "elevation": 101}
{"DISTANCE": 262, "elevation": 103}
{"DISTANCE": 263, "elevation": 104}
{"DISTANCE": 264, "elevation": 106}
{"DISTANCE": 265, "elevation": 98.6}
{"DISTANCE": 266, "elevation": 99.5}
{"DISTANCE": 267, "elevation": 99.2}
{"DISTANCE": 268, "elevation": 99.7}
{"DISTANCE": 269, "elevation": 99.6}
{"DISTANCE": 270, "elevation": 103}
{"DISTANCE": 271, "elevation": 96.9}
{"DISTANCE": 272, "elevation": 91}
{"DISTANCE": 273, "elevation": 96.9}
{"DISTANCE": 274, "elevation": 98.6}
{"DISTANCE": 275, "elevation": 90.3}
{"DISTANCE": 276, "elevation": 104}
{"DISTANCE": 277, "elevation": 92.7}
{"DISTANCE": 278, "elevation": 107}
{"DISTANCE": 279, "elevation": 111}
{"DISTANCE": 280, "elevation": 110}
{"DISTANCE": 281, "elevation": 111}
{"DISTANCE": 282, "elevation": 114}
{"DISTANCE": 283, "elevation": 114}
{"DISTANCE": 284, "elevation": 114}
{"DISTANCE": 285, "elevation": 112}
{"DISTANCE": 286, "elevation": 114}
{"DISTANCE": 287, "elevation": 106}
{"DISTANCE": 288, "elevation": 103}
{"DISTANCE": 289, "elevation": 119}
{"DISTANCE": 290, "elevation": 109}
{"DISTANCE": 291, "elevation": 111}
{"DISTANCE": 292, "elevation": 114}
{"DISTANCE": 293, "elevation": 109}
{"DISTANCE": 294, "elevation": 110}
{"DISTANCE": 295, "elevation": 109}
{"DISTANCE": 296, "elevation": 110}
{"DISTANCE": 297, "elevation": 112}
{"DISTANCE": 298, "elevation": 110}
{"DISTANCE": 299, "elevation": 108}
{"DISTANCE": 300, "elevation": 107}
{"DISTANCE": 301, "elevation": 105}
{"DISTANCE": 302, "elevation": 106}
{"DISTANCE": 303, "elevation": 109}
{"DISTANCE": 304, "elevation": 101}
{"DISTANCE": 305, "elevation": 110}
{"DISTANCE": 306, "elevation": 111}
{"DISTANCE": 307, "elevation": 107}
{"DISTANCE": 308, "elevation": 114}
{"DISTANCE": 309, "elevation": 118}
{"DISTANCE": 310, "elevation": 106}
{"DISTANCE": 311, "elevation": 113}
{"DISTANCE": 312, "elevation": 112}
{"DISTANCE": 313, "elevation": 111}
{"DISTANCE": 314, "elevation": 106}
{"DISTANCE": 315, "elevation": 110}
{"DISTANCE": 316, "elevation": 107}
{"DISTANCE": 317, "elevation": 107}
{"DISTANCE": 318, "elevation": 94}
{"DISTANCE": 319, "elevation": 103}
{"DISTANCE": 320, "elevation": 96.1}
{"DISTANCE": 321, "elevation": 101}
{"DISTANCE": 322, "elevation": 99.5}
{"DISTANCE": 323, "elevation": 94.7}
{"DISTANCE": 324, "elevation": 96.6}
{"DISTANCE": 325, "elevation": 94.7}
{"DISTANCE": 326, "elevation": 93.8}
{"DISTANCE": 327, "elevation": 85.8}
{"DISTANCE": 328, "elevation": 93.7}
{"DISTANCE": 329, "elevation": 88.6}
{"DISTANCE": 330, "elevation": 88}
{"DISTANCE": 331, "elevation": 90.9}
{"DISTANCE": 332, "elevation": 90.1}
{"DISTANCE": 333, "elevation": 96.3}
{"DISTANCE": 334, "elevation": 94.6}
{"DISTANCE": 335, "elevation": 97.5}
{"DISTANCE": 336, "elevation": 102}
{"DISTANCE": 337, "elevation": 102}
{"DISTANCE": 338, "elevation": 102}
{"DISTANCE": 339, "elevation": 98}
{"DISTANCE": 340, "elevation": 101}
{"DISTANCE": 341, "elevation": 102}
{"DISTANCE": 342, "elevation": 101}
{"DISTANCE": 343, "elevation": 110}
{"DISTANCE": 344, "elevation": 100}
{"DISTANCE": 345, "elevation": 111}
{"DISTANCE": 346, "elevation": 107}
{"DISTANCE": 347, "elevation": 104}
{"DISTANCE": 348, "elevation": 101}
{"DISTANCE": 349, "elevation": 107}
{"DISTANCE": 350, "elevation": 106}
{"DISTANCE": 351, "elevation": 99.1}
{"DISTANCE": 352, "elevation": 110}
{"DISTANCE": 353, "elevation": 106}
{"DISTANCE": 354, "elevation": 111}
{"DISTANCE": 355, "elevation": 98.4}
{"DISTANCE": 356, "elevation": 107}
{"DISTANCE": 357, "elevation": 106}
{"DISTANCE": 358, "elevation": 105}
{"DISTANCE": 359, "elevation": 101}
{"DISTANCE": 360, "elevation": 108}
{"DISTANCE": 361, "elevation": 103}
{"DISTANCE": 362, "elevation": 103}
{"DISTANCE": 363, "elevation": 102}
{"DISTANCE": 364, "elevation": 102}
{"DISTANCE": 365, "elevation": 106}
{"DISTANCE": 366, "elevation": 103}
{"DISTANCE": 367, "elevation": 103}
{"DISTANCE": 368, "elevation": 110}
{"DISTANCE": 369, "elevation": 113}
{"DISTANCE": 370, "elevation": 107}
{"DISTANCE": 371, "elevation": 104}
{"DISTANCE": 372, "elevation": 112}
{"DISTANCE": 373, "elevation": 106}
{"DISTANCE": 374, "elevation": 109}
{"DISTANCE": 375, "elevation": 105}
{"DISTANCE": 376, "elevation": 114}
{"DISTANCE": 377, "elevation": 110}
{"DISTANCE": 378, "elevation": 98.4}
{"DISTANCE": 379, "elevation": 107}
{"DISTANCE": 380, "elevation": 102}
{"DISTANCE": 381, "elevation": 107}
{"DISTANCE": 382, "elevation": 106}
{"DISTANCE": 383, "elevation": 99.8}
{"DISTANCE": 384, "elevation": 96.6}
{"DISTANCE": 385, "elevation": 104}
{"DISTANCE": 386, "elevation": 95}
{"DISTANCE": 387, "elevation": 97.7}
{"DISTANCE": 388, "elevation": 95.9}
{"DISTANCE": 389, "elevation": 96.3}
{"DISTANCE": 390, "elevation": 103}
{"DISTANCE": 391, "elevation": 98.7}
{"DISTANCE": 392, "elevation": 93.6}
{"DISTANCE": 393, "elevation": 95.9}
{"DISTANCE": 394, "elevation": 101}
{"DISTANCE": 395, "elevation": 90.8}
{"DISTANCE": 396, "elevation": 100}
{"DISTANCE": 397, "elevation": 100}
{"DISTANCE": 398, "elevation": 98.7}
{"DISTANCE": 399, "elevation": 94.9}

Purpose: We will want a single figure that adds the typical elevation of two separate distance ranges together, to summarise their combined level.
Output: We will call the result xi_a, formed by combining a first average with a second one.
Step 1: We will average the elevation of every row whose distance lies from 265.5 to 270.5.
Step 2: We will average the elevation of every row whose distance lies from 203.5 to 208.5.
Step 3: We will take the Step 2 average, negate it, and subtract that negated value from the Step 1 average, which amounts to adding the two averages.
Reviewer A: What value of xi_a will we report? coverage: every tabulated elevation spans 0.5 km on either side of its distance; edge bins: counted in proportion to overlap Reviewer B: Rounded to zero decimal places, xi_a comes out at 223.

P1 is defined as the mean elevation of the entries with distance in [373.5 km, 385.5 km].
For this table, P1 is 105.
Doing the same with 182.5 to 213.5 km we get 120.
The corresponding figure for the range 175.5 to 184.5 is 102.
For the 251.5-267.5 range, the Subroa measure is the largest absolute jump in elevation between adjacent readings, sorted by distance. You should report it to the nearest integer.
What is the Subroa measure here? 7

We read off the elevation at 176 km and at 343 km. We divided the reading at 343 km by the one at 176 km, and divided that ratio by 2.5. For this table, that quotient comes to 0.611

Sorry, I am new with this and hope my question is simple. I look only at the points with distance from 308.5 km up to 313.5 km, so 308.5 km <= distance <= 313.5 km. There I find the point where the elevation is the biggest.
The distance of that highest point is 309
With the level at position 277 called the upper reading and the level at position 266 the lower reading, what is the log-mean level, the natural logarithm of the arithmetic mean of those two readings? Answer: 4.57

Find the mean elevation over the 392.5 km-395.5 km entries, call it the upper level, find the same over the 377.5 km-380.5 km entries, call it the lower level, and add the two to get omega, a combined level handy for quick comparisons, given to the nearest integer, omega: 198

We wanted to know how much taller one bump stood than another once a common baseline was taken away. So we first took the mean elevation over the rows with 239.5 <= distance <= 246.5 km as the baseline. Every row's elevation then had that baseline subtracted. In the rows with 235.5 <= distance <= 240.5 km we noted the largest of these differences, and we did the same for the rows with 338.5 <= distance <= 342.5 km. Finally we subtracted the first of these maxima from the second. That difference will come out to -24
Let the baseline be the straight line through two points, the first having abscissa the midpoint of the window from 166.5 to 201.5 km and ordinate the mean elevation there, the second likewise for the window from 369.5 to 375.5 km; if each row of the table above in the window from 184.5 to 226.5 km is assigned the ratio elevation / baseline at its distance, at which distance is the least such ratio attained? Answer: 187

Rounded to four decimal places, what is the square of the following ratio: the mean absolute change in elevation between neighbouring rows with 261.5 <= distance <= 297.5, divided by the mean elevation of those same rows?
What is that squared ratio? 0.0016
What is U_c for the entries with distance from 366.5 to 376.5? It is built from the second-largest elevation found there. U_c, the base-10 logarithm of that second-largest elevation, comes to 2.05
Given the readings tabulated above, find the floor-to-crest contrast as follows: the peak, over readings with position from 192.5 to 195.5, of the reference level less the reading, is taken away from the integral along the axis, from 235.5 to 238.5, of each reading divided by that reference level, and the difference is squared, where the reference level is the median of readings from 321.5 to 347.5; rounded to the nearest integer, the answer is 397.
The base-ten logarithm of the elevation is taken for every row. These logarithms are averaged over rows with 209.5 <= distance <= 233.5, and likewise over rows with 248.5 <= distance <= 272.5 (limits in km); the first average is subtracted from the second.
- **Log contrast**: -0.060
